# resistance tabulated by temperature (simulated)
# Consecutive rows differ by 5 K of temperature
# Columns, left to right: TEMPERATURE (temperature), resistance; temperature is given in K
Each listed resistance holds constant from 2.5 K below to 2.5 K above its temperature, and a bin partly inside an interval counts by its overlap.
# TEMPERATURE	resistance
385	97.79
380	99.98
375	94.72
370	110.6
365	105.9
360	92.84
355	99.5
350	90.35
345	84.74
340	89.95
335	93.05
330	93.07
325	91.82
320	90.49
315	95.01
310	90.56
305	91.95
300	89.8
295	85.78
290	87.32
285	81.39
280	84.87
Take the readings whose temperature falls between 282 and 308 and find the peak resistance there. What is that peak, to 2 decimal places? 91.95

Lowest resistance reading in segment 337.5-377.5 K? 84.74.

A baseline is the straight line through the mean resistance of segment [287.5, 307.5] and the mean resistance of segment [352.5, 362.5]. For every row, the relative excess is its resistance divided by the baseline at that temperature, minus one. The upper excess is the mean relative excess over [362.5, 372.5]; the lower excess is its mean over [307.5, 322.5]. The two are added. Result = 0.12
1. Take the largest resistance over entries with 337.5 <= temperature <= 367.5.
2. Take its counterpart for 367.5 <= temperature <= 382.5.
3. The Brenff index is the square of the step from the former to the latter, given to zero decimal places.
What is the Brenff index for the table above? 22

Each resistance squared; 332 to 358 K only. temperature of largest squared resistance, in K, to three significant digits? 355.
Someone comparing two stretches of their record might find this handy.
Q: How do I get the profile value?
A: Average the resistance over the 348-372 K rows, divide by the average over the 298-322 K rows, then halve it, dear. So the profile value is 0.545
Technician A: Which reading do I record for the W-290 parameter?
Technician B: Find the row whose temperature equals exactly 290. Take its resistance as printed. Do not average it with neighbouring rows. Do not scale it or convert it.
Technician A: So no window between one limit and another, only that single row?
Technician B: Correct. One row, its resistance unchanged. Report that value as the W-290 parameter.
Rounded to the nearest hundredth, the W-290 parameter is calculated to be 87.32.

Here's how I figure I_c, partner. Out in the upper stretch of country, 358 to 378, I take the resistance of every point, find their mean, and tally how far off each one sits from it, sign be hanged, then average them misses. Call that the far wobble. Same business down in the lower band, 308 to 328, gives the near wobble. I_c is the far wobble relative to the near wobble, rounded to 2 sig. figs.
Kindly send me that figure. 4.8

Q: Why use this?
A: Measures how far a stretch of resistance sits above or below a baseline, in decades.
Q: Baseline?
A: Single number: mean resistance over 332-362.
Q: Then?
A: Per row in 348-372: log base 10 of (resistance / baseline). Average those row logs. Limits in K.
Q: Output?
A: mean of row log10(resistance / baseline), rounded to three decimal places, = 0.035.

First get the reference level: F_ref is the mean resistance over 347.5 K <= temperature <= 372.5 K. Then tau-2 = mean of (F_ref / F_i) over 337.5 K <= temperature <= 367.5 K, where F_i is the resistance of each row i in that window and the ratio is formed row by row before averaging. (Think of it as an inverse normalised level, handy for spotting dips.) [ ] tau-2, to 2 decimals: 1.07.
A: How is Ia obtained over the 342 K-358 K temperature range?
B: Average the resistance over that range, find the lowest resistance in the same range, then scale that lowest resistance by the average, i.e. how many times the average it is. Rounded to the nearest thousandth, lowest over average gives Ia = 0.926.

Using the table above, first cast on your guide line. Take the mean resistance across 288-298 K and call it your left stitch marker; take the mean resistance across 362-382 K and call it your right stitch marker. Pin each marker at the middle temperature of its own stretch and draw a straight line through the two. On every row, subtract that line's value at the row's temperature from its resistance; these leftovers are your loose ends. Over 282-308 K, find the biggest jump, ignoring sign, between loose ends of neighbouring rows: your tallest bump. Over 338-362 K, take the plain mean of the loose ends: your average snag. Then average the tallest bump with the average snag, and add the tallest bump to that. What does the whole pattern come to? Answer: 4.0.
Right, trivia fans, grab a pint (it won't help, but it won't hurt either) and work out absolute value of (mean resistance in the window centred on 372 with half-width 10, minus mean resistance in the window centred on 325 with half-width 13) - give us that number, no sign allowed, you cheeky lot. 10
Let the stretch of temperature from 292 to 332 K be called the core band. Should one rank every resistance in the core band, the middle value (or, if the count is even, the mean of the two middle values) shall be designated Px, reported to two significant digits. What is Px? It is 91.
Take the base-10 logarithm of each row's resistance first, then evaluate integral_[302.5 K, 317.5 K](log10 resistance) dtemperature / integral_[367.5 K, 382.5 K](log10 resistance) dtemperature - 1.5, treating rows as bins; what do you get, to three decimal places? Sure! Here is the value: -0.520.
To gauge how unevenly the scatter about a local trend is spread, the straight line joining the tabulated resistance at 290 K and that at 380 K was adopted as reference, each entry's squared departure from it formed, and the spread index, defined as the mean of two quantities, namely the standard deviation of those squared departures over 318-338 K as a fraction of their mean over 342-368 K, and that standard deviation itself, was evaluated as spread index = 0.2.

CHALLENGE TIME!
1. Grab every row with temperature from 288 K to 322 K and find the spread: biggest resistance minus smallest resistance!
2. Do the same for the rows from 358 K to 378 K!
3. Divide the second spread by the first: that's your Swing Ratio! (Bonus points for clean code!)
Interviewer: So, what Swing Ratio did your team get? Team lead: 1.9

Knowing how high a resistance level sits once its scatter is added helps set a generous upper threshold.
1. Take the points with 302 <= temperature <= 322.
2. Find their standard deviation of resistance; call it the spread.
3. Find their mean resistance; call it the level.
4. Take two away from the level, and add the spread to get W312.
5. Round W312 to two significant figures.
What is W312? 92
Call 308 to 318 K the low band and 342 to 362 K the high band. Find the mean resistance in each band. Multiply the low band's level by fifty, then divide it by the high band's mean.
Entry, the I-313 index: 50.5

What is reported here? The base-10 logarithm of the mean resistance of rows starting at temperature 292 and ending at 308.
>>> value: 1.950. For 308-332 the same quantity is 1.965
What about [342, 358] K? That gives 1.962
